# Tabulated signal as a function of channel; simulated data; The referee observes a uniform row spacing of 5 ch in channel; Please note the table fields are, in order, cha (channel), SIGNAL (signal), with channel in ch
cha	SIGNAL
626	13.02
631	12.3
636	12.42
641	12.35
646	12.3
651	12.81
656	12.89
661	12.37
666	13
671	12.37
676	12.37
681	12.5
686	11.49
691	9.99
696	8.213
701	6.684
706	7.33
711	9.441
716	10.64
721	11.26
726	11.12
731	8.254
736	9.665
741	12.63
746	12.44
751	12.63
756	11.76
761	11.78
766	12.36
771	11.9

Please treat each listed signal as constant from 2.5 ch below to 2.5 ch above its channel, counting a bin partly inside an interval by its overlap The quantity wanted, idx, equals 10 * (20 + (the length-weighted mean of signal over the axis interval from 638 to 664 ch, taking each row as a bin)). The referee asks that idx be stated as 326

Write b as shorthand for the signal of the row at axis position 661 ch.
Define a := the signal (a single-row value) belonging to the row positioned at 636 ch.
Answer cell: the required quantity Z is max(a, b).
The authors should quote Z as 12.4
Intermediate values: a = 12.42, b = 12.37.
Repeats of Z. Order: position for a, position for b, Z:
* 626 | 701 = 13.0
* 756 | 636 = 12.4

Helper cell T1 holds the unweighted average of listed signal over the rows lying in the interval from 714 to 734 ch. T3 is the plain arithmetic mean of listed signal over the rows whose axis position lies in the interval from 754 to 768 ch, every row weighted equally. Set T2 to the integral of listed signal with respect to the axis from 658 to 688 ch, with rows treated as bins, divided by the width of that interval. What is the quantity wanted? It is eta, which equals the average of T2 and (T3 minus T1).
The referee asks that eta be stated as 7.0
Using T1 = 10.3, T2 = 12.4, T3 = 12.0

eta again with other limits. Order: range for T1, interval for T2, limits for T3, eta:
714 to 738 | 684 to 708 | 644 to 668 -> 5.6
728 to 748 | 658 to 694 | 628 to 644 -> 6.8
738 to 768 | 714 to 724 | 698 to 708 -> 2.9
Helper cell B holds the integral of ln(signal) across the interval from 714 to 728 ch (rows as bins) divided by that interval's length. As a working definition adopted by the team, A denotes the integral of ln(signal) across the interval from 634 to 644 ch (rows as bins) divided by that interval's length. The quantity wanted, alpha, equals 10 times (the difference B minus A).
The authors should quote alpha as -1.2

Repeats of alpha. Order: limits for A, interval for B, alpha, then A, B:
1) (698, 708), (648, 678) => 5.8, 1.95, 2.54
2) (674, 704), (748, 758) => 2.1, 2.29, 2.50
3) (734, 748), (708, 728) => -1.0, 2.45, 2.35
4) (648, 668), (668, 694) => -0.9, 2.55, 2.46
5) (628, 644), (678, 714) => -2.9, 2.52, 2.22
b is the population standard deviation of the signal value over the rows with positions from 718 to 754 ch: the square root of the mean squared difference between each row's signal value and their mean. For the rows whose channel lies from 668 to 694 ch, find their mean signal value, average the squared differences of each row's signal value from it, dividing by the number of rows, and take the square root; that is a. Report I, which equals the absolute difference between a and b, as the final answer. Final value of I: 0.6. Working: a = 0.95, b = 1.54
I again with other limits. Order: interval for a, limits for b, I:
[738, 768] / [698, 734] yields 1.4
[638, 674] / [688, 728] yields 1.4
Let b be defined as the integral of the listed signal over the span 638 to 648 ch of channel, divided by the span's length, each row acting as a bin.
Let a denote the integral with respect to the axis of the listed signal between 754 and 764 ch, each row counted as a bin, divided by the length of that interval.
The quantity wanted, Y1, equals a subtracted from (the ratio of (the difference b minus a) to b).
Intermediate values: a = 11.8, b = 12.3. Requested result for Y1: -11.8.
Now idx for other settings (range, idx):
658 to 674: 326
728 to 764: 313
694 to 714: 280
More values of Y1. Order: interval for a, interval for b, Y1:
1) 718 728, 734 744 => -11.2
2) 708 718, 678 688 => -9.7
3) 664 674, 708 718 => -12.9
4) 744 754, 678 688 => -12.5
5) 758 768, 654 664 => -12.0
